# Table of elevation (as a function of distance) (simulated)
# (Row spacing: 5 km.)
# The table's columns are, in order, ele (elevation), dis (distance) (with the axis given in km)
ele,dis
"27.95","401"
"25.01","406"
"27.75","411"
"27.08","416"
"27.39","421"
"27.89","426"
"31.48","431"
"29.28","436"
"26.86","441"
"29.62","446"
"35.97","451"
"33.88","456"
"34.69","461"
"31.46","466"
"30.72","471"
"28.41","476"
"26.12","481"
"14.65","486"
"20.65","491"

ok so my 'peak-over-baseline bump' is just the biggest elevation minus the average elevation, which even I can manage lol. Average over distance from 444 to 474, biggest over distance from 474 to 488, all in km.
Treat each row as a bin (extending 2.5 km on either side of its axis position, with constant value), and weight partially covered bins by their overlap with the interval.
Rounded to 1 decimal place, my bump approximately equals -4.3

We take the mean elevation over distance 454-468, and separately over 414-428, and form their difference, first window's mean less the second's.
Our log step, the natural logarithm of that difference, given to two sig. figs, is 1.8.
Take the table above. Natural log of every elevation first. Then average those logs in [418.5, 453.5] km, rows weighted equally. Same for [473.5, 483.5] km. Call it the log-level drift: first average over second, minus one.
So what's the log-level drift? 0.026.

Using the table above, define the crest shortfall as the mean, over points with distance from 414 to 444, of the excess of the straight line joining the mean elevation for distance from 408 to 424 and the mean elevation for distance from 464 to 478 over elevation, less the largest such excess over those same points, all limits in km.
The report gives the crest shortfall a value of -2.1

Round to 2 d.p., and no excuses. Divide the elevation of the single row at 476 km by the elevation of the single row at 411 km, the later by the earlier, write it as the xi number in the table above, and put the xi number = 1.02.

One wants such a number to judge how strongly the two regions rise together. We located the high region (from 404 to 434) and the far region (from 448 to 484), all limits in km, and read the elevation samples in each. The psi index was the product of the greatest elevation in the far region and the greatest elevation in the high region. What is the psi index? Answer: 1132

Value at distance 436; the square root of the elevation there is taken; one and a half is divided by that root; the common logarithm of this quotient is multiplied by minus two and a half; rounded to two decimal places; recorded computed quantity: 1.39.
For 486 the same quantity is 1.02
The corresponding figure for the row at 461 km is 1.49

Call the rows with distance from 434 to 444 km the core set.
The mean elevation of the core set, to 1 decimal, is 28.1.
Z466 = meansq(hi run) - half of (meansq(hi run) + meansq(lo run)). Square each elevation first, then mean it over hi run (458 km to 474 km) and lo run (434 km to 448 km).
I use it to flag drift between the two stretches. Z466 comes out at 113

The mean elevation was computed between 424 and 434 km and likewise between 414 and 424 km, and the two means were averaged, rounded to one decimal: 28.5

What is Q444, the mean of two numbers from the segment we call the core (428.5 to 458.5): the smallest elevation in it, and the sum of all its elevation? 107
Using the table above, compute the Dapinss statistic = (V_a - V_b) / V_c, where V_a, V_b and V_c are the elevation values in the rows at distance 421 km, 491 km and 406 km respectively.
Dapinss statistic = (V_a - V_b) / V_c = 0.27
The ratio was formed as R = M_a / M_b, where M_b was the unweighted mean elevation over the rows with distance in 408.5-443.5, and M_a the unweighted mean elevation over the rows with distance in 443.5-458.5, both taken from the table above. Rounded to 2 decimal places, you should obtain 1.17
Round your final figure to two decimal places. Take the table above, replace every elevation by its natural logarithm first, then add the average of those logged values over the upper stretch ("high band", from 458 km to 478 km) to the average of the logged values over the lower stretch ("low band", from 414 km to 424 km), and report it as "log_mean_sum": 6.75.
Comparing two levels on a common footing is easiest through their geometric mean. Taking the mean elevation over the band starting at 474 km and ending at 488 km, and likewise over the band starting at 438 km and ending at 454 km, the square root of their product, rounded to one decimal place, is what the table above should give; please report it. 26.7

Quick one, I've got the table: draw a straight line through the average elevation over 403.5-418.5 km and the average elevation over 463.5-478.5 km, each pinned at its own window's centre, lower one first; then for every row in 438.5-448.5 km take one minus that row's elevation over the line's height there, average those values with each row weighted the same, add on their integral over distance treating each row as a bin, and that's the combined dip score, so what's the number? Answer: 0.12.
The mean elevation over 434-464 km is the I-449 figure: 32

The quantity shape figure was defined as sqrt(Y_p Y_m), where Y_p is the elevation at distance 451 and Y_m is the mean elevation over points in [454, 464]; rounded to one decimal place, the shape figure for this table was 35.1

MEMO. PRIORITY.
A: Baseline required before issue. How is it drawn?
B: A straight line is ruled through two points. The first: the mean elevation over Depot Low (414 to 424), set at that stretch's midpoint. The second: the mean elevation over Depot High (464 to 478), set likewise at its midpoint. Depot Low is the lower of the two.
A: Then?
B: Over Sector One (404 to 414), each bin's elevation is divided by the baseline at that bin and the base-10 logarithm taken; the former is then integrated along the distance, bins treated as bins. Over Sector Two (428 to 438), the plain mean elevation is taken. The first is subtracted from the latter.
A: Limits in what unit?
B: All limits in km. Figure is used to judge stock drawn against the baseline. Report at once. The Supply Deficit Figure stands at 30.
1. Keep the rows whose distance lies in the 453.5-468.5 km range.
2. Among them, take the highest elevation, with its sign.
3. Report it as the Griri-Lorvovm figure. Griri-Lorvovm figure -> 34.69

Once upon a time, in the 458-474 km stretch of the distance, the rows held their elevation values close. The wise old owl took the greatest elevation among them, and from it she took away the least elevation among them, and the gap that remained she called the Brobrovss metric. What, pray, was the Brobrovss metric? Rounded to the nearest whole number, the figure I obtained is 4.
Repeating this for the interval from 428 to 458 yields 9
